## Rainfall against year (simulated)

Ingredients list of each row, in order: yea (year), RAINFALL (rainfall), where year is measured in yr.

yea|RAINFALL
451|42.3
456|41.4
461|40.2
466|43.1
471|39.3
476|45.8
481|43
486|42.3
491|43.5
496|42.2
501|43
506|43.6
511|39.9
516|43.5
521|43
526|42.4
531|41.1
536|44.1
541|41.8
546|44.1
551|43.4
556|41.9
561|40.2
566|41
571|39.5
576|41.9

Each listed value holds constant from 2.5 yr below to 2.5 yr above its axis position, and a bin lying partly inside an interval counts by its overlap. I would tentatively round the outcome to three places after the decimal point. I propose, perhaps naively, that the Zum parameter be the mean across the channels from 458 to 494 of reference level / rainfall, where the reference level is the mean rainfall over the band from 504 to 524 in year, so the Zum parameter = 1.003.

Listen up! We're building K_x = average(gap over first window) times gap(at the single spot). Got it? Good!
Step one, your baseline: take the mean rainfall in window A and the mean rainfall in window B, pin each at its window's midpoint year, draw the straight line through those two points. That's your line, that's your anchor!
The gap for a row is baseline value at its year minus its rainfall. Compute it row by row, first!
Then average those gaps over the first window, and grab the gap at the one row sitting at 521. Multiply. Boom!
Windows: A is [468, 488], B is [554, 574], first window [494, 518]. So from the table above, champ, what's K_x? 0.6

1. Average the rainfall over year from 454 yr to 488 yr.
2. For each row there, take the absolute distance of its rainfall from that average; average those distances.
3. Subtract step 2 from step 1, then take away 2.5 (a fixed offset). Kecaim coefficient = 38.1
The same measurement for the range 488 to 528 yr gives 39.3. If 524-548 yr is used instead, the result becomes 39.1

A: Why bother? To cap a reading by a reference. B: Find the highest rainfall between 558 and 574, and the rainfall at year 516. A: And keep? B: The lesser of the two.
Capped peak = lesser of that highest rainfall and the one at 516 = 41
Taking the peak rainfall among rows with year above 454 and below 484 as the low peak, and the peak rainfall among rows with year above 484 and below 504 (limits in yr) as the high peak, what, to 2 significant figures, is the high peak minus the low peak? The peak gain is -2.3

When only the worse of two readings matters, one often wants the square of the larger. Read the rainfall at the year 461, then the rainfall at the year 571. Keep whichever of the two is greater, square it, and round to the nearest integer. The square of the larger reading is 1616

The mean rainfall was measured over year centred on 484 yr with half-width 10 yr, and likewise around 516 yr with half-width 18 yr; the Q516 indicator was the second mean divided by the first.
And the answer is 0.97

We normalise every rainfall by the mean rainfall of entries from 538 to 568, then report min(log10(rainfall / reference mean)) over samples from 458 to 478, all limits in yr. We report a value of -0.030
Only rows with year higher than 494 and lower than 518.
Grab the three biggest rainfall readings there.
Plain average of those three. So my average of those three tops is 43.4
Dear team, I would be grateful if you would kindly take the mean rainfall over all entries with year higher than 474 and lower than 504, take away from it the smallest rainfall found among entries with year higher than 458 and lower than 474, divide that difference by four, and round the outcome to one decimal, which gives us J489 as 1.0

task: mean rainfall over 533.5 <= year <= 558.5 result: 43.1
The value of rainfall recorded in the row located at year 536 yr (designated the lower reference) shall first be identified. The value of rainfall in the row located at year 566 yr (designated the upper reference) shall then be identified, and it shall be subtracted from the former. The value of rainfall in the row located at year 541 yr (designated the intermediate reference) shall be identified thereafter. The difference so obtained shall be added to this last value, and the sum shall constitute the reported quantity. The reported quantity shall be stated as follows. 45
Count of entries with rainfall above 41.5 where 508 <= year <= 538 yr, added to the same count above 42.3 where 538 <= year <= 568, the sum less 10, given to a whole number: -4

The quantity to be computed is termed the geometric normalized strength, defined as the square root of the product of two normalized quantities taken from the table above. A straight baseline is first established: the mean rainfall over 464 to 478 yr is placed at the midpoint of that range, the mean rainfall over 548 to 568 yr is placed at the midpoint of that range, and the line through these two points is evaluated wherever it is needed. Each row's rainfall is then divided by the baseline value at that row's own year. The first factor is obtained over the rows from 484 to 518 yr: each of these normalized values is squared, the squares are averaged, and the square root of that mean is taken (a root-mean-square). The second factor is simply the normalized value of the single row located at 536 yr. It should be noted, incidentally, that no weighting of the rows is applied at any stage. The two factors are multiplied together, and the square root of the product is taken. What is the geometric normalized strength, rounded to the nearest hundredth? 1.03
